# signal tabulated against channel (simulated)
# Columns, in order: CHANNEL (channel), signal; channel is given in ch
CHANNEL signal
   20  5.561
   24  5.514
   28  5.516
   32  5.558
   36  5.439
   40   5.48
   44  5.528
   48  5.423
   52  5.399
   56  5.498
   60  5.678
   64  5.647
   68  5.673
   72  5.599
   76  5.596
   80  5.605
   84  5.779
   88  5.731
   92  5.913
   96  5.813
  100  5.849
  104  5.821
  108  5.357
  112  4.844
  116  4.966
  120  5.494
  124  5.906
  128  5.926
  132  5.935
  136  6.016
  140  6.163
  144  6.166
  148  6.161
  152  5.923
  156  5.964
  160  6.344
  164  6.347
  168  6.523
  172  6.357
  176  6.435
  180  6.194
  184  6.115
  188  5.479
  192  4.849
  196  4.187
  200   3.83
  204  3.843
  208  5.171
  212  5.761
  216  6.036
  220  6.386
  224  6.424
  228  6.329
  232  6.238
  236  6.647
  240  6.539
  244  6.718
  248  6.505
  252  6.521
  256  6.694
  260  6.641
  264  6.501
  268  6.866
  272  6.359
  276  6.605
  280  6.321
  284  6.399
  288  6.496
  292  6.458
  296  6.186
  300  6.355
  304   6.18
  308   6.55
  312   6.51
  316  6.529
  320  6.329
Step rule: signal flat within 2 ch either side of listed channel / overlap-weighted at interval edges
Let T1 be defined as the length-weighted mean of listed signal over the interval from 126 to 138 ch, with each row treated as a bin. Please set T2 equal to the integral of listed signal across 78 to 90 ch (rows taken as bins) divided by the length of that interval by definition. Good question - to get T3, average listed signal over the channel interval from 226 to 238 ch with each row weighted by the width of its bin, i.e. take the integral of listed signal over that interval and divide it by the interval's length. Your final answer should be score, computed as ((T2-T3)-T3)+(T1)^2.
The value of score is 28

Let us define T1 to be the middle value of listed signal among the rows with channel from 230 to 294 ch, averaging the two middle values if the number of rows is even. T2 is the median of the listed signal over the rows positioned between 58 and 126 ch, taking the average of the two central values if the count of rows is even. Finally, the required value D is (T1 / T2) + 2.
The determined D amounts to 3.15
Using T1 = 6.51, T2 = 5.67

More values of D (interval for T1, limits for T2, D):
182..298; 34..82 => 3.15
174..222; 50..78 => 3.00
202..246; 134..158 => 3.04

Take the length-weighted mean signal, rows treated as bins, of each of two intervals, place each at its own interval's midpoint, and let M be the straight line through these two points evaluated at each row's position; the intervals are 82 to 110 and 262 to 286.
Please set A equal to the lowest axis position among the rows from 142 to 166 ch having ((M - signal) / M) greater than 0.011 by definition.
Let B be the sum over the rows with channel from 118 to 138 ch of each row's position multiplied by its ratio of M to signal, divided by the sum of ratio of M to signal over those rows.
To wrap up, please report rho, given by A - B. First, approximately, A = 152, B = 127.9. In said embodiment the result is 24.1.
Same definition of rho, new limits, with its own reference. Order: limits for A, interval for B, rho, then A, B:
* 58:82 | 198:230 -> -136.3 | 76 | 212.3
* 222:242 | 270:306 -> -56.2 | 232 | 288.2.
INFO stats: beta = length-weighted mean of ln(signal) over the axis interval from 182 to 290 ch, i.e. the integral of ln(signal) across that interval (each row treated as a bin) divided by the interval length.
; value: 1.78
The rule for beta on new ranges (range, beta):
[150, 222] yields 1.72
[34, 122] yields 1.71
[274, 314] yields 1.86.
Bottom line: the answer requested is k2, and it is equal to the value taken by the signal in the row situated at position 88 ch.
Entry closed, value 5.731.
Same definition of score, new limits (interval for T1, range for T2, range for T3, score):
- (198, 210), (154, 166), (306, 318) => 11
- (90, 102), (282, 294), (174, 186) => 28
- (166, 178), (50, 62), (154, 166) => 35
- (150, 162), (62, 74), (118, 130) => 31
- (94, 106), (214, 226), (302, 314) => 27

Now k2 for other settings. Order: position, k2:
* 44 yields 5.528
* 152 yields 5.923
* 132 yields 5.935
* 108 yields 5.357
